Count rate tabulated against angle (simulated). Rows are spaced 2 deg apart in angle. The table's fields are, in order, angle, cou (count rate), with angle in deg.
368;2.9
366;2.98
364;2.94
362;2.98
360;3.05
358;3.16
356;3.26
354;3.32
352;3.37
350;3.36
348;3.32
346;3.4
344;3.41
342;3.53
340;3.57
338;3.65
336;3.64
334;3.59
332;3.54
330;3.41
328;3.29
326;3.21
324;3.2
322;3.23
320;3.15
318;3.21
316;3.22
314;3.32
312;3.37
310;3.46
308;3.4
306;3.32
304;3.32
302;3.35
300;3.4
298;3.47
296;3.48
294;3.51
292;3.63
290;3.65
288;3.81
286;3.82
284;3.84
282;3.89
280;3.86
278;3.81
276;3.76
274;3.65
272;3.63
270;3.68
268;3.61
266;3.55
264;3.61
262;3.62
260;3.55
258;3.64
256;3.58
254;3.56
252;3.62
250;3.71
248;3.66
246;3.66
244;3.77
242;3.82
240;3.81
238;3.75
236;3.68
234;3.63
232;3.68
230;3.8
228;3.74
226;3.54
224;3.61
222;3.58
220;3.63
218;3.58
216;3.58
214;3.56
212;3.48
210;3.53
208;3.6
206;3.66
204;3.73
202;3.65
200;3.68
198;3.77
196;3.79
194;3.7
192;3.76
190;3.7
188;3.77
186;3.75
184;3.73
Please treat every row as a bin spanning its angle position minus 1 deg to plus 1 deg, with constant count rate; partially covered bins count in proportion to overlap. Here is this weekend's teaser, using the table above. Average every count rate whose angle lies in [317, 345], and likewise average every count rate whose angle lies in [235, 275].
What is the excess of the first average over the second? -0.26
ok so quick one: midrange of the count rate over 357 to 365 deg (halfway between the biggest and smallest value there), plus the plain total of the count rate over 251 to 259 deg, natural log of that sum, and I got 2.86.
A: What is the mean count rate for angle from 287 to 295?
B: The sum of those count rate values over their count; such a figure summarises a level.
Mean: 3.65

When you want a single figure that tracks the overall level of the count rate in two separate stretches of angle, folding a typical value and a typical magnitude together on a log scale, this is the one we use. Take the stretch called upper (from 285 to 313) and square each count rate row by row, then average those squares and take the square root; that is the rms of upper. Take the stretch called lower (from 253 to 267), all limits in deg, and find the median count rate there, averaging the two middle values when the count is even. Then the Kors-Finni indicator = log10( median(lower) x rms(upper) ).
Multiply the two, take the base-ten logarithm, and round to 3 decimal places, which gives 1.098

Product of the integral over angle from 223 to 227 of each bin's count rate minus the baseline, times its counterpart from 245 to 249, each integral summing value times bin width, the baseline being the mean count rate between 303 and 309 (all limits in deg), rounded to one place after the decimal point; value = 1.1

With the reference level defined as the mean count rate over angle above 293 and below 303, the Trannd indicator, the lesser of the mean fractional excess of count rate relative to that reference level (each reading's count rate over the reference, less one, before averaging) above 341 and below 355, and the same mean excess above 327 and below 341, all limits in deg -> -0.02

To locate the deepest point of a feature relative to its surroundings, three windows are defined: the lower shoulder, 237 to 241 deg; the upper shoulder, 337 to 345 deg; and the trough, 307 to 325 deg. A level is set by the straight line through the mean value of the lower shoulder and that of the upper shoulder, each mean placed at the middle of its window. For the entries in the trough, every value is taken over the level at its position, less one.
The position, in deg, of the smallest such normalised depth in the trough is 320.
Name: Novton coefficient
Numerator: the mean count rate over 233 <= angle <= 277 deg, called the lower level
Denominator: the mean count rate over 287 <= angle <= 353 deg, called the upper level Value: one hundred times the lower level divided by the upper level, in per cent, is 107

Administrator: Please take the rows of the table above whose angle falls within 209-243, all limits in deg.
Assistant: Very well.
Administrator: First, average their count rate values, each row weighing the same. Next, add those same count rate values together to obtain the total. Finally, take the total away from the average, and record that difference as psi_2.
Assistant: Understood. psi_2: -58.4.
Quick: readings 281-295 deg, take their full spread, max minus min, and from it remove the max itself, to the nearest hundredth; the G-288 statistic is -3.51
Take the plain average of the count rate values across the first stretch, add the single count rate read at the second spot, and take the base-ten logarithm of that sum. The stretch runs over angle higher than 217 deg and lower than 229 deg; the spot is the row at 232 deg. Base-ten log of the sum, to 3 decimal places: 0.863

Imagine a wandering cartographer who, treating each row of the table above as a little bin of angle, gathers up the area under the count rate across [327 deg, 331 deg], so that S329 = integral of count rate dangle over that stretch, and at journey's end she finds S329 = 13.4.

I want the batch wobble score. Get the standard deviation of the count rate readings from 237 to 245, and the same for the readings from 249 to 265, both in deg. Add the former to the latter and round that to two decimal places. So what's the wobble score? 0.08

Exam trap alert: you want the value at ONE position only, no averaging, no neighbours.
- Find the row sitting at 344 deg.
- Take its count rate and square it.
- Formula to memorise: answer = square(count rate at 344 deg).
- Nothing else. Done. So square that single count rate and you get 11.63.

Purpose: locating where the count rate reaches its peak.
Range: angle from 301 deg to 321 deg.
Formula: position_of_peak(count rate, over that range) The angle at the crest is 310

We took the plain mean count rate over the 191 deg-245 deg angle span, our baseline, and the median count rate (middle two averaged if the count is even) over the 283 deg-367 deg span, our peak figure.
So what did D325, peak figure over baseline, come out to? 0.92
